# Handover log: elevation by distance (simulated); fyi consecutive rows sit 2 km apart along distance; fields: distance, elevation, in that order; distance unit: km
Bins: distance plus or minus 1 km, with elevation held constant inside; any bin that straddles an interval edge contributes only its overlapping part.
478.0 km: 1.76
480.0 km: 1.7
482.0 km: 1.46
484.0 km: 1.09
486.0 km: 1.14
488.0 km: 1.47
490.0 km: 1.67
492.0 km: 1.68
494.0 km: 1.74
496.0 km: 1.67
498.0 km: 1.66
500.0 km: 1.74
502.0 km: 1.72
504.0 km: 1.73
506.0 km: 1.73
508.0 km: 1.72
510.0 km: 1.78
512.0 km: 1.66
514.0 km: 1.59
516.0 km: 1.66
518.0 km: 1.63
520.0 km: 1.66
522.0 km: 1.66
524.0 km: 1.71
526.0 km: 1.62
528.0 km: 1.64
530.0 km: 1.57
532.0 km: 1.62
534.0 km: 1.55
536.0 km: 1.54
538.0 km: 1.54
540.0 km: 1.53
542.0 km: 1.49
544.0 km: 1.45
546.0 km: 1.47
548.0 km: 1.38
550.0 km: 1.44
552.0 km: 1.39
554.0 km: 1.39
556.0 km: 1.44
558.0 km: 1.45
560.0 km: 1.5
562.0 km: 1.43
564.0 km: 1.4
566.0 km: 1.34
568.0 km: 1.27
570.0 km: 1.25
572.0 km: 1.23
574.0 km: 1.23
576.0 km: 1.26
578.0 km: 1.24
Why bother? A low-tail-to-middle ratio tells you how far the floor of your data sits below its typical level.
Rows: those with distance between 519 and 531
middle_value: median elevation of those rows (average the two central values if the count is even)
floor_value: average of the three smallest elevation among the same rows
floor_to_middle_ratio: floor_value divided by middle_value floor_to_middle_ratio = 0.976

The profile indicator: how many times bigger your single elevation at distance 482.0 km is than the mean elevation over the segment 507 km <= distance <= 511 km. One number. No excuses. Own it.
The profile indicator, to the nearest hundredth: 0.83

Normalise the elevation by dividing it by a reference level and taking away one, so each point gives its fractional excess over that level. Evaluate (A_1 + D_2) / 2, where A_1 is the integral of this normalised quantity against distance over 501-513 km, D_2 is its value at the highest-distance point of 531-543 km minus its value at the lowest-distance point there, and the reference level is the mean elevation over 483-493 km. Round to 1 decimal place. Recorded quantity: 1.3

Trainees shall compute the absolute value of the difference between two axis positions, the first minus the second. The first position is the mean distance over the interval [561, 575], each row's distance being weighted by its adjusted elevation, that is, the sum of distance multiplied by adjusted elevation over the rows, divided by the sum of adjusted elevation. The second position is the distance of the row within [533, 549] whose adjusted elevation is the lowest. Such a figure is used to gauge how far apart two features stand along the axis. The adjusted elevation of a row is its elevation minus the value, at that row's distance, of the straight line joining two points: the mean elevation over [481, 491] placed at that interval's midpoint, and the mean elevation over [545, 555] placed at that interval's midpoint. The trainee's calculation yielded 22.5 km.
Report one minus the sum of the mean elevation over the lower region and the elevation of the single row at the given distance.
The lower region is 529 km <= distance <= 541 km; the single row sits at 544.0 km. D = -2.0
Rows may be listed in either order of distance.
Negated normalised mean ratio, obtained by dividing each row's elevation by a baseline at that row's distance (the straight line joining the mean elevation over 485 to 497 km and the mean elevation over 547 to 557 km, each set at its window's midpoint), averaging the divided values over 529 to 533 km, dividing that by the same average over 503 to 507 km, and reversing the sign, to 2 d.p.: -0.96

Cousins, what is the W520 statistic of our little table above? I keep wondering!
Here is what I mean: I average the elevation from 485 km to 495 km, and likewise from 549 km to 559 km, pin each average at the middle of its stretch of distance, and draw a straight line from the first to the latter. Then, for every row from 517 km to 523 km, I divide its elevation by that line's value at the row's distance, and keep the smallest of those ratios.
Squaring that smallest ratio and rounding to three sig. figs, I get 1.20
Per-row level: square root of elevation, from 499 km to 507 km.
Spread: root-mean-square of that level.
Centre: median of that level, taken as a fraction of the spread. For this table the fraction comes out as 1.00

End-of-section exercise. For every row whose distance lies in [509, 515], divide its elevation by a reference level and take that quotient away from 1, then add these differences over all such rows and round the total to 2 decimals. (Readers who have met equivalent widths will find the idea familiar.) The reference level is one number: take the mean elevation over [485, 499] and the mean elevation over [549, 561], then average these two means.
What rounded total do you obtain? -0.34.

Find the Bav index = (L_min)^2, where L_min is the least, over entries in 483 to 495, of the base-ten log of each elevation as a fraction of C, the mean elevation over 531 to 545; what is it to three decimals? 0.022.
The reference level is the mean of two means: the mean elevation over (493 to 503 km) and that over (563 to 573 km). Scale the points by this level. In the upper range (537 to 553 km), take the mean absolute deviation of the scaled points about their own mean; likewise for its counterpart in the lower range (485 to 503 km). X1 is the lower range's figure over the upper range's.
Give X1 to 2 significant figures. 2.9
